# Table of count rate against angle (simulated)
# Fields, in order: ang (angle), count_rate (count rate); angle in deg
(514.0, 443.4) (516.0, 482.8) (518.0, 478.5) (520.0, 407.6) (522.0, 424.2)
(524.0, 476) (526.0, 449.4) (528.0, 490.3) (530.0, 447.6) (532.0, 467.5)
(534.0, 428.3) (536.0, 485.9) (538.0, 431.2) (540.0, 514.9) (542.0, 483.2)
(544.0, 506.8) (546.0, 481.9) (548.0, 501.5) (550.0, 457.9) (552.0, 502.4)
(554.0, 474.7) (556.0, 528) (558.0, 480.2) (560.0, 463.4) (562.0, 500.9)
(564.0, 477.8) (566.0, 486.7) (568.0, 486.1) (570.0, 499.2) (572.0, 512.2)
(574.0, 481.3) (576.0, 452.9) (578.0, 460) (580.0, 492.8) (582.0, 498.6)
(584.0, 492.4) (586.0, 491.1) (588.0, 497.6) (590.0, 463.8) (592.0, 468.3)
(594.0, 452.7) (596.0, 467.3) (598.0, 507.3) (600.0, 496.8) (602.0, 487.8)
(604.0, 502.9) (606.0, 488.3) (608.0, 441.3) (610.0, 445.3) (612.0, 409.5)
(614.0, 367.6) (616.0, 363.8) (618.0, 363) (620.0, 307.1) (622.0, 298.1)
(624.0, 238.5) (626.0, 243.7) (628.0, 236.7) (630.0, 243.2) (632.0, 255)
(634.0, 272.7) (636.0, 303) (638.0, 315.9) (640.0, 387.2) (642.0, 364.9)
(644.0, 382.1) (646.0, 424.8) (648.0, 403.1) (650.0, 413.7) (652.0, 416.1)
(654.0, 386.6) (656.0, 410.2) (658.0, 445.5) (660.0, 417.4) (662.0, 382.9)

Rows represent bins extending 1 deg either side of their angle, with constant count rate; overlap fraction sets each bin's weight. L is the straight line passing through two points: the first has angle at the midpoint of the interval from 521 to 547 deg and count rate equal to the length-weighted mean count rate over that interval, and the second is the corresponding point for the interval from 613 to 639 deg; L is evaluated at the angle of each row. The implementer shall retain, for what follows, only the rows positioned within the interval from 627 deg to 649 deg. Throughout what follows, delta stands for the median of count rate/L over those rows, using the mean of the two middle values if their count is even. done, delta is 1.17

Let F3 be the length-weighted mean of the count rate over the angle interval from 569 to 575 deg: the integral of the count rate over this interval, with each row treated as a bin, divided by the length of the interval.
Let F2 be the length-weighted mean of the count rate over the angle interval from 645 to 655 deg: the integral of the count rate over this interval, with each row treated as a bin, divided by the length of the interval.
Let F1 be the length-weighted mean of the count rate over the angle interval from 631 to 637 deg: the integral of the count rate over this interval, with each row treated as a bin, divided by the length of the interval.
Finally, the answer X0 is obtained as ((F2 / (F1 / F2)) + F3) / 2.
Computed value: 551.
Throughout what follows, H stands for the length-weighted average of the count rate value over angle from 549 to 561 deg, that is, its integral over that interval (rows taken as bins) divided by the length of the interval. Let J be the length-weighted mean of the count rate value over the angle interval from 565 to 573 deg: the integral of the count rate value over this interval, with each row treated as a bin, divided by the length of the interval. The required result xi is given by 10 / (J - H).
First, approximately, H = 484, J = 496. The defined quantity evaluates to 0.9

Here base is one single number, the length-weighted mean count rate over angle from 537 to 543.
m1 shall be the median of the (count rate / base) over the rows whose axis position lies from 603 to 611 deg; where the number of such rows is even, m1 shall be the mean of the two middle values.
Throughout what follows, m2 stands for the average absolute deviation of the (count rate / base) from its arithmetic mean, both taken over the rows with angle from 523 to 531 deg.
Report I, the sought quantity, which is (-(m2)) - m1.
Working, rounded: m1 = 0.98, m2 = 0.036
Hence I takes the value -1.02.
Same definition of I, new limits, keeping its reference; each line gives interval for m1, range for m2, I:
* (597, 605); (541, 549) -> -1.07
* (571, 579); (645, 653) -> -1.00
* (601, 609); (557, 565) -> -1.05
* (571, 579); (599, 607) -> -1.00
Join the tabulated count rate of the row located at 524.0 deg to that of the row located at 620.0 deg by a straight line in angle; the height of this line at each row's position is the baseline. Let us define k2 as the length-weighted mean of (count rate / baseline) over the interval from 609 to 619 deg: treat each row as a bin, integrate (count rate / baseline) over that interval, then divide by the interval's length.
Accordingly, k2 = 1.23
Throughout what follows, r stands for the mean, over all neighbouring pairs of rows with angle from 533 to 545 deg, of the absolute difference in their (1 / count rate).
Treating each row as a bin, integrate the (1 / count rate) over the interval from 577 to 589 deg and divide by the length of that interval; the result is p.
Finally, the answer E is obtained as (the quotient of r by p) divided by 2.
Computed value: 0.056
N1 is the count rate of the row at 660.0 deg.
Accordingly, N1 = 417.4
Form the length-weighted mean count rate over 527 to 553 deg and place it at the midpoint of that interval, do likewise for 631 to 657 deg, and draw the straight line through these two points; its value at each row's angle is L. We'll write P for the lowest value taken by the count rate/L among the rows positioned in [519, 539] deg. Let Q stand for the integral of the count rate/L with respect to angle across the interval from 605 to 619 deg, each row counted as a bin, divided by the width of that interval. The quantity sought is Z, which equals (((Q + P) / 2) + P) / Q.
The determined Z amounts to 1.69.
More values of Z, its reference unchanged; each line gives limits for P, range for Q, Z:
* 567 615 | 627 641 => 2.31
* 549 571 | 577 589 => 1.80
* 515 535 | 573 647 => 1.73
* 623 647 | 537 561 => 1.39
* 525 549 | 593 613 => 1.66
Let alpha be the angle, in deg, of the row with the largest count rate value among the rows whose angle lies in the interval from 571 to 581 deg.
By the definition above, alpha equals 572.0 deg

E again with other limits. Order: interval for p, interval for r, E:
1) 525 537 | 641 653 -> 0.027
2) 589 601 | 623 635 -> 0.037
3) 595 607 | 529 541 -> 0.059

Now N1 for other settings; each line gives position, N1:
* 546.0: 481.9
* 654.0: 386.6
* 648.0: 403.1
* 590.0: 463.8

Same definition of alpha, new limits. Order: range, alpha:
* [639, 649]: 646.0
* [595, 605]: 598.0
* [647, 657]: 652.0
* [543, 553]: 544.0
